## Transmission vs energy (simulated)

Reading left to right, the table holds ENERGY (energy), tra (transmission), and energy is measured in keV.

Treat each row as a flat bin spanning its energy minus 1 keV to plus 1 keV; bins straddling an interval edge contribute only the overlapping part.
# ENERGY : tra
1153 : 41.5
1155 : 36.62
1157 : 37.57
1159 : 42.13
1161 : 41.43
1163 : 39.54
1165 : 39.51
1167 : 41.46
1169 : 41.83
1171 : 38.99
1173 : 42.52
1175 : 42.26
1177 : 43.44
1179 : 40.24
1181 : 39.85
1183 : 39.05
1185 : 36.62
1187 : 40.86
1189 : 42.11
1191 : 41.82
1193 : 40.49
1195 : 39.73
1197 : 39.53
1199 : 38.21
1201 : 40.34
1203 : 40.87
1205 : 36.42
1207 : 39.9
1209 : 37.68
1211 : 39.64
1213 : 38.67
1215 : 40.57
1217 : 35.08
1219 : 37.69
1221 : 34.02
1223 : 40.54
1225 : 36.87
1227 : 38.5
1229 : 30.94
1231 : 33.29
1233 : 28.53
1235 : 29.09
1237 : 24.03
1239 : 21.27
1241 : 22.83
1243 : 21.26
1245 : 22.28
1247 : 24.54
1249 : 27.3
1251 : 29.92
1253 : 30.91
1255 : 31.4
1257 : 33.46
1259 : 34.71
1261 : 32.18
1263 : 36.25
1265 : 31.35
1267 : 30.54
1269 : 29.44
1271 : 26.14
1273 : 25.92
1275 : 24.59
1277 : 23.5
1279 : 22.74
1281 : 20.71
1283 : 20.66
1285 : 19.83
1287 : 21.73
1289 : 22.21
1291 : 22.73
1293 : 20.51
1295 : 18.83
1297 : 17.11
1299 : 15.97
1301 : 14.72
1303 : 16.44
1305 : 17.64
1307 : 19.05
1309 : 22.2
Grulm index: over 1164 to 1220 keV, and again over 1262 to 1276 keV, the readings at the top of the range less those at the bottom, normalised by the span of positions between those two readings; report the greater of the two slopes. 0.0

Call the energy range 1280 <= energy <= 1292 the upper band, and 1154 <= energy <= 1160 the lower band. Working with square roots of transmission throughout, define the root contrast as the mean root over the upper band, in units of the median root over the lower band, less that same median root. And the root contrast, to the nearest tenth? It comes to -5.4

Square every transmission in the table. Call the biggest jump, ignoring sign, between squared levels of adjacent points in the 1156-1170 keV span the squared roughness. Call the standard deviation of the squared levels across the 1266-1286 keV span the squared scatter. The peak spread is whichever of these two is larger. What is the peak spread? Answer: 363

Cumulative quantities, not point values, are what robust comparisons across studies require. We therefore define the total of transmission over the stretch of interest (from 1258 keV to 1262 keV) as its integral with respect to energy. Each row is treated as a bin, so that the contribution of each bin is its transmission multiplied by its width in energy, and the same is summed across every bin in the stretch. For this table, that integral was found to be 134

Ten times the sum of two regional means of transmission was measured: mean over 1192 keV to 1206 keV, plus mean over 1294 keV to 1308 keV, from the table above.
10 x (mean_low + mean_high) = 565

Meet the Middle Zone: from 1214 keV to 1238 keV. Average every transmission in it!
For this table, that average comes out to 34.1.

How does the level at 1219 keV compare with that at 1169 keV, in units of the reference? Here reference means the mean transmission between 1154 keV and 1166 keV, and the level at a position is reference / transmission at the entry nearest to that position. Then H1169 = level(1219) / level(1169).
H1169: 1.11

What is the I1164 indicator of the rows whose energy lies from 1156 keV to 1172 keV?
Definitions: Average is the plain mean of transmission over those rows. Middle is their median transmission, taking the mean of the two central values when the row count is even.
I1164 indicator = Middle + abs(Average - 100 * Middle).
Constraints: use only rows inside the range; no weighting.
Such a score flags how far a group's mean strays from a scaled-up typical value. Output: 4049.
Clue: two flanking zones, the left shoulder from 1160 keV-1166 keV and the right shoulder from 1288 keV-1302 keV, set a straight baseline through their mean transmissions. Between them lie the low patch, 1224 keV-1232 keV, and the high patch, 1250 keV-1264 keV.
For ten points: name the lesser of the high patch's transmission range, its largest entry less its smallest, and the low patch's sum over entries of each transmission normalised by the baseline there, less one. 0.70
